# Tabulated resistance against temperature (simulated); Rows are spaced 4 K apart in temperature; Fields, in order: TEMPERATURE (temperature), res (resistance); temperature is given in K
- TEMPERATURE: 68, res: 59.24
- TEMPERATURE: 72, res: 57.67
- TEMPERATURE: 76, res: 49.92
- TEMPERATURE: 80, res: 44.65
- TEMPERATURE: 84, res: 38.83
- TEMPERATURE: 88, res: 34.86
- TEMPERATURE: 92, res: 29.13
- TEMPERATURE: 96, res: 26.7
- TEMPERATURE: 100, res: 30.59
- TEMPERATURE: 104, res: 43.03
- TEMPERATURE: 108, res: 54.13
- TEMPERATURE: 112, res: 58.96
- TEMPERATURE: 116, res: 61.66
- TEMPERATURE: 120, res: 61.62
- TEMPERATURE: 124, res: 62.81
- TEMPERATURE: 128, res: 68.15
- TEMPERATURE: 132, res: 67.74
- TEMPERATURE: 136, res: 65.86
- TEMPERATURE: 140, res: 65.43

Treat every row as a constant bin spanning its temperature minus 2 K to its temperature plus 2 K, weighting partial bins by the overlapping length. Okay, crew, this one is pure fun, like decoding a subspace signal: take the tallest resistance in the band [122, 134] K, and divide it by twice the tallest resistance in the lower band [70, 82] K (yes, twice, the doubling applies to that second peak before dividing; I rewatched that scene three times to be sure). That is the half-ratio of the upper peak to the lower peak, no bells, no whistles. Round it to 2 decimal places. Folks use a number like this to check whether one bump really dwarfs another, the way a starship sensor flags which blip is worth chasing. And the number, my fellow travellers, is 0.59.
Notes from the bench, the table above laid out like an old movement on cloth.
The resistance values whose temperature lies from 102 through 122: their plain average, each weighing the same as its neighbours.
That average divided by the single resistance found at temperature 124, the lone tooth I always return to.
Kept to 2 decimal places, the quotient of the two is 0.89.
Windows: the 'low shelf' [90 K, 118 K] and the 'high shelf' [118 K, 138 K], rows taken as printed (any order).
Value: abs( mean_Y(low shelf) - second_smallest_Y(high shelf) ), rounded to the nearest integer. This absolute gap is 19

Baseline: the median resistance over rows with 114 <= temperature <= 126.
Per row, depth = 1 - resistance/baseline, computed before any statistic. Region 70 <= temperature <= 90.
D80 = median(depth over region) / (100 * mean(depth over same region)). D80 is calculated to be 0.0103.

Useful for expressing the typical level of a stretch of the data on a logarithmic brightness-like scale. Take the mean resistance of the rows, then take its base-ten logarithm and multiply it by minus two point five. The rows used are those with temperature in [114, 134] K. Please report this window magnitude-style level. -4.52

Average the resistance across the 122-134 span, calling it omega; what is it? 66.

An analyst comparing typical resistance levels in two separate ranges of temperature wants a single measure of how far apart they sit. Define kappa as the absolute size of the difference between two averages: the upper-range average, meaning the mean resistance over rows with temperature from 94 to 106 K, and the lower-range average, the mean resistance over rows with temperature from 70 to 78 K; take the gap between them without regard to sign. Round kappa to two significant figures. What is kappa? 20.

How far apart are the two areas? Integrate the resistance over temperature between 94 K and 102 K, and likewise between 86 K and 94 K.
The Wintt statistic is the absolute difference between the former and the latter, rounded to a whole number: 27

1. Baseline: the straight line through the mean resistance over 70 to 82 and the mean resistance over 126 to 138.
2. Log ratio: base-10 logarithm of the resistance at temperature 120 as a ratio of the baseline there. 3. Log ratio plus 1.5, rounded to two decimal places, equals 1.49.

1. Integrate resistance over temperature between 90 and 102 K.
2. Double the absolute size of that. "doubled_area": 691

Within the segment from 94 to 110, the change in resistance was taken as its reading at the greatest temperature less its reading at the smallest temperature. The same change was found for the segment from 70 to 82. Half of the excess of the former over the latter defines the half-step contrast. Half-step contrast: 20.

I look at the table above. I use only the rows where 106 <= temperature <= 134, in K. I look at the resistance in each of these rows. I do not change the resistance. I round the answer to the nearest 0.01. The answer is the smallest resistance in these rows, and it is 54.13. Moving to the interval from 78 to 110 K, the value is 26.70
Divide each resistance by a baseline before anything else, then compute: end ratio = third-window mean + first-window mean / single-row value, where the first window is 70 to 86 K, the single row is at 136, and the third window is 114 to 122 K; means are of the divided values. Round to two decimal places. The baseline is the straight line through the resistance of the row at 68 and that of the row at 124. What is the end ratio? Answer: 1.76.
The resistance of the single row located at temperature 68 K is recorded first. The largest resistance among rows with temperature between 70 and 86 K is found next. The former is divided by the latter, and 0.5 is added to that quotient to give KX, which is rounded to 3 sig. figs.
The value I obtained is 1.53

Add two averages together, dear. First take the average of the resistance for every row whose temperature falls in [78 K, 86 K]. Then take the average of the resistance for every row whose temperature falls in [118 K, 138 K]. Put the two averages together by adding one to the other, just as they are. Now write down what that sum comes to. 107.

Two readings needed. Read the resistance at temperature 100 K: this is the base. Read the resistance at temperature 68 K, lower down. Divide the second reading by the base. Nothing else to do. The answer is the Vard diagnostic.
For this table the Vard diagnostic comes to 1.9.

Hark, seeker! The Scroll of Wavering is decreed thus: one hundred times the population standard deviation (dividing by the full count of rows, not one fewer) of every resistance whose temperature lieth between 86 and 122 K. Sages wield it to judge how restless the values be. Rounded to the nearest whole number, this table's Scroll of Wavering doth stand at 1387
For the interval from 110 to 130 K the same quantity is 303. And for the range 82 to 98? 476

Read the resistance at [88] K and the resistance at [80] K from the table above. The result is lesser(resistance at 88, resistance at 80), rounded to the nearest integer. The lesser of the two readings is 35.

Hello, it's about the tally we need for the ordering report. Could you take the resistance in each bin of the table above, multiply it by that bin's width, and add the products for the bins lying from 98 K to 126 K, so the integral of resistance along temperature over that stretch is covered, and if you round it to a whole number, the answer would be 1491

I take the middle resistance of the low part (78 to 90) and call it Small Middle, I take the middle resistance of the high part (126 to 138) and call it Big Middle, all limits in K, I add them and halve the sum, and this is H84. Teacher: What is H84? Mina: 53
